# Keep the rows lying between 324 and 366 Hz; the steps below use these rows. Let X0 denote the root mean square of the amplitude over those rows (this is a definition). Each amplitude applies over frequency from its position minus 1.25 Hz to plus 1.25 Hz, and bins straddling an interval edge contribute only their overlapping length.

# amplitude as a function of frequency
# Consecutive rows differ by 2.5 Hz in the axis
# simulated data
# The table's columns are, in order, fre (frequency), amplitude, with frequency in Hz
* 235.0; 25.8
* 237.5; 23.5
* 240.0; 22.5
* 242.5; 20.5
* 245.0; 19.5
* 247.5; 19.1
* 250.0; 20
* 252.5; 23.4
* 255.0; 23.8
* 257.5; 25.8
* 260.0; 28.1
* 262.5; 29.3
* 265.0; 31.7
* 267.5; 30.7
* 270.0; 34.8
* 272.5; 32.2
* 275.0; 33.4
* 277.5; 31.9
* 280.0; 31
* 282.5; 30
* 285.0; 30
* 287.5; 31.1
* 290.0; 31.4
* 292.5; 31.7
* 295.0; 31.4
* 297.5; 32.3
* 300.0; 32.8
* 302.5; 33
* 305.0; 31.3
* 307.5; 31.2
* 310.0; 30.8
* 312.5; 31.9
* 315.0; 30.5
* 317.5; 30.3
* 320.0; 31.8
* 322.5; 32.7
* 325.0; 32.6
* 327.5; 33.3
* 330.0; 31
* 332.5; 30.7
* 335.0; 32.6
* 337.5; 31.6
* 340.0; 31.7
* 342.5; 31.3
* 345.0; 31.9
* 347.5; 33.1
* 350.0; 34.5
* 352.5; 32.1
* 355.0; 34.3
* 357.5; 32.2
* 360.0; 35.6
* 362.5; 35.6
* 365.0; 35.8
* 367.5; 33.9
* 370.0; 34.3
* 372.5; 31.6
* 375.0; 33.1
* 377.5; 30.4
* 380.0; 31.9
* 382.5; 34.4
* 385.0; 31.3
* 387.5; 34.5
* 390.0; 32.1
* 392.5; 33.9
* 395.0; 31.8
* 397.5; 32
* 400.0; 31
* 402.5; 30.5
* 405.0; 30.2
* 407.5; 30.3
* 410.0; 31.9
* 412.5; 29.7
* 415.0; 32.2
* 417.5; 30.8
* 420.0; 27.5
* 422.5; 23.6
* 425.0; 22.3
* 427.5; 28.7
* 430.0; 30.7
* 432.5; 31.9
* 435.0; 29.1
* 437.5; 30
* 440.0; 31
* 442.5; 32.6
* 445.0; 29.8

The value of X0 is 33.0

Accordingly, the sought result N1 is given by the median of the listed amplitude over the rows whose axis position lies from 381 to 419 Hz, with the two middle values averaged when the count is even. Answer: 31.8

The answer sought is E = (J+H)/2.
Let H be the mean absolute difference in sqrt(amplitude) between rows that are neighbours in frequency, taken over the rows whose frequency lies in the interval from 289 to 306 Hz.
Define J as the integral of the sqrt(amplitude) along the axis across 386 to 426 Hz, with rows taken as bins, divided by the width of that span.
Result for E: 2.78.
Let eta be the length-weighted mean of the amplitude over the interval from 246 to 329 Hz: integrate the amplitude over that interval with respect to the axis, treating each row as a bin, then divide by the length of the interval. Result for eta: 30.1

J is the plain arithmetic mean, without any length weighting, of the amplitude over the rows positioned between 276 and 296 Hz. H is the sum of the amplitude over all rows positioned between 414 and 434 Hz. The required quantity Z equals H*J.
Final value 7073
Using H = 228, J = 31.1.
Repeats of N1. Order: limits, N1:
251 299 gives 31.1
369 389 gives 32.5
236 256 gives 21.5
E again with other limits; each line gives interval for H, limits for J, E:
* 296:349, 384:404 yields 2.87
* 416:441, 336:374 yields 3.01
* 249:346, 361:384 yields 2.94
